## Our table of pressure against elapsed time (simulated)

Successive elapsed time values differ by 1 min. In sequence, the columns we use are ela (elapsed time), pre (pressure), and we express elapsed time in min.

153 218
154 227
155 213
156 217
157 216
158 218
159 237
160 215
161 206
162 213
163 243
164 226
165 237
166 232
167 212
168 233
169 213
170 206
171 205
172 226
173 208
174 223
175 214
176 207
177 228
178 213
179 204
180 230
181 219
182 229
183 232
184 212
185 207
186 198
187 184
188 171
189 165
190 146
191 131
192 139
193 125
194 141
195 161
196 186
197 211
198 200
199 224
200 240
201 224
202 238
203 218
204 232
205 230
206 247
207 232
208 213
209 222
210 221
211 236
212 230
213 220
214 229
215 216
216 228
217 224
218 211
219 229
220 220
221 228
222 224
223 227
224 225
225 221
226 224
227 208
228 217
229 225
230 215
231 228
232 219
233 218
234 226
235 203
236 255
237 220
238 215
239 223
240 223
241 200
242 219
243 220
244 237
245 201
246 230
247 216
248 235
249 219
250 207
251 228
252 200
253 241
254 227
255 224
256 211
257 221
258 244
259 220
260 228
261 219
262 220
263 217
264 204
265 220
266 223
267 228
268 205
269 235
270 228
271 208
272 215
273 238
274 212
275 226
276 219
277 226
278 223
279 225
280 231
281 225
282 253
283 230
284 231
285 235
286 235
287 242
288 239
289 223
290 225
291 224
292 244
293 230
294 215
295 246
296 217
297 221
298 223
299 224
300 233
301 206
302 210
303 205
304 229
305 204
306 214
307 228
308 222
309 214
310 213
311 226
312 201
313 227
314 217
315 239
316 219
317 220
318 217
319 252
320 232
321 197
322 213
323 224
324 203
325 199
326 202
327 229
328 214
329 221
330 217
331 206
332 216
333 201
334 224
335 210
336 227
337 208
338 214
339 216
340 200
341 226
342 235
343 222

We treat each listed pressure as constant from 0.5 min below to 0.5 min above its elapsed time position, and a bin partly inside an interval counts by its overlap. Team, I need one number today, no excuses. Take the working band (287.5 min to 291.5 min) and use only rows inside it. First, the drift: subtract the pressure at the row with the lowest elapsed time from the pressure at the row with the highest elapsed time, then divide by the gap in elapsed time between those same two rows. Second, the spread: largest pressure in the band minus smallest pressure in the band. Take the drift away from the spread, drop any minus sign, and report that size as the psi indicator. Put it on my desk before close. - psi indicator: 21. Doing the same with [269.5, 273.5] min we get 27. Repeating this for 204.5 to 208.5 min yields 40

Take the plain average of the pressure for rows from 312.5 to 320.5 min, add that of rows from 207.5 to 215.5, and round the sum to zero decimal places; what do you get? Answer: 451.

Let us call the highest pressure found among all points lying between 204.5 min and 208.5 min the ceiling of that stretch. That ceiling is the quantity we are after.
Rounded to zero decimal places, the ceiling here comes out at 247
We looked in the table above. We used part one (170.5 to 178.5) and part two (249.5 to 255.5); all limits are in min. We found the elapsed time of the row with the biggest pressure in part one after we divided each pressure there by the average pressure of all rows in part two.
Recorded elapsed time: 177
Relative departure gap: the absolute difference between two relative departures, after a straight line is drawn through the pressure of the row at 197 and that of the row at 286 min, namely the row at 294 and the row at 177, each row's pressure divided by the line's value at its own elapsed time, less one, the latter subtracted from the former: 0.20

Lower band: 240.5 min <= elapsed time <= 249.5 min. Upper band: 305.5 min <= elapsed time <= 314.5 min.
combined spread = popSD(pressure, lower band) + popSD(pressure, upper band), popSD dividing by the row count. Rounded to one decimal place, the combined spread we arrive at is 20.7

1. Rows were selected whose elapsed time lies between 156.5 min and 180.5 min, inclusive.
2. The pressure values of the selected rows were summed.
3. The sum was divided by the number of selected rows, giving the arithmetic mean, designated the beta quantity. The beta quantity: 219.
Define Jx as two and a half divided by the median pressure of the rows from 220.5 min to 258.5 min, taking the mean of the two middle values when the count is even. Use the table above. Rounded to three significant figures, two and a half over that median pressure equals 0.0113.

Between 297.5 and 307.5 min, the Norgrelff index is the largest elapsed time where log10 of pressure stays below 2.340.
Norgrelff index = 306 min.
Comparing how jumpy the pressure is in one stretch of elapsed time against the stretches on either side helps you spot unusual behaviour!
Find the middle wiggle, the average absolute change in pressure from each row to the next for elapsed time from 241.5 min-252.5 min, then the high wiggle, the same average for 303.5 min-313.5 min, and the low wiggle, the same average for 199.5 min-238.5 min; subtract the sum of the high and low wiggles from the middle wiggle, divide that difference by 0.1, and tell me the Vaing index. -67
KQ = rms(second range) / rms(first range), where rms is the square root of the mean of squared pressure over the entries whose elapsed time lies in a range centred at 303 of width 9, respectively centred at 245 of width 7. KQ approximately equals 0.975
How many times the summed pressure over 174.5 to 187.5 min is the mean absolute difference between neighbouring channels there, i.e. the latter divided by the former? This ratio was 0.0045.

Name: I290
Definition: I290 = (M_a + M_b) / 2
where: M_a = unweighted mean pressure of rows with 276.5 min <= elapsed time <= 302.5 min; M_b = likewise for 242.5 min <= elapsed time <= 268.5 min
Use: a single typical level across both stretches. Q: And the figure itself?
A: 225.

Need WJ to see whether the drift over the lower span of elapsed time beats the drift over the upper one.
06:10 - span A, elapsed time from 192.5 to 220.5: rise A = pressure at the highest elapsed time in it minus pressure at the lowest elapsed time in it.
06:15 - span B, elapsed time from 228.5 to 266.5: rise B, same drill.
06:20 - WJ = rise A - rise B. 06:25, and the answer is 97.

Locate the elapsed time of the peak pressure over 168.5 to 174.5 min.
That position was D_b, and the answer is 172 min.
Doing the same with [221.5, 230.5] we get 223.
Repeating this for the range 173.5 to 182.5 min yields 180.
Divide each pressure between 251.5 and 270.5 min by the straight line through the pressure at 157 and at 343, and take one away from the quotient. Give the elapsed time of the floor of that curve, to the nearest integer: 252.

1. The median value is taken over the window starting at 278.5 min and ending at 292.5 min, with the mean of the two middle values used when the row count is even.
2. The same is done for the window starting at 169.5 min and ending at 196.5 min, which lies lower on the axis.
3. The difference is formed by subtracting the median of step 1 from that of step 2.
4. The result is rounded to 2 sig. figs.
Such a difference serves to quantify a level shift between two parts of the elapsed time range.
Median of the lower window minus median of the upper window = -25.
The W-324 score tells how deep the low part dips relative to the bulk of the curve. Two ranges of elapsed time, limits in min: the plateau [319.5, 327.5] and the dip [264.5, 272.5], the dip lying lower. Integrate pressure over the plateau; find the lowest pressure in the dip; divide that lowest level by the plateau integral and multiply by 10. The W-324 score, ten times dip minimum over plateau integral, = 1.21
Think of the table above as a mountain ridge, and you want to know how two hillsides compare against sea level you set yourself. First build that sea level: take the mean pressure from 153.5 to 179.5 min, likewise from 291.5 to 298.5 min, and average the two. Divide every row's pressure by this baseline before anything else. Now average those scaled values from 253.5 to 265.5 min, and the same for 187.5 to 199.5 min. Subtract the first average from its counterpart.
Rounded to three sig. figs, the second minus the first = -0.244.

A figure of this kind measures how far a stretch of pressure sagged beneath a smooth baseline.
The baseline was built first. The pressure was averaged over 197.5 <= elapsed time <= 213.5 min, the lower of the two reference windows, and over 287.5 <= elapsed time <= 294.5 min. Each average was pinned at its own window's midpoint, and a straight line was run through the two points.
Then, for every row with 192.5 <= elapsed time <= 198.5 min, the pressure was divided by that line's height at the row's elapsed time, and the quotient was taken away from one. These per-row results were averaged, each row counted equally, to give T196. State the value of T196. 0.25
